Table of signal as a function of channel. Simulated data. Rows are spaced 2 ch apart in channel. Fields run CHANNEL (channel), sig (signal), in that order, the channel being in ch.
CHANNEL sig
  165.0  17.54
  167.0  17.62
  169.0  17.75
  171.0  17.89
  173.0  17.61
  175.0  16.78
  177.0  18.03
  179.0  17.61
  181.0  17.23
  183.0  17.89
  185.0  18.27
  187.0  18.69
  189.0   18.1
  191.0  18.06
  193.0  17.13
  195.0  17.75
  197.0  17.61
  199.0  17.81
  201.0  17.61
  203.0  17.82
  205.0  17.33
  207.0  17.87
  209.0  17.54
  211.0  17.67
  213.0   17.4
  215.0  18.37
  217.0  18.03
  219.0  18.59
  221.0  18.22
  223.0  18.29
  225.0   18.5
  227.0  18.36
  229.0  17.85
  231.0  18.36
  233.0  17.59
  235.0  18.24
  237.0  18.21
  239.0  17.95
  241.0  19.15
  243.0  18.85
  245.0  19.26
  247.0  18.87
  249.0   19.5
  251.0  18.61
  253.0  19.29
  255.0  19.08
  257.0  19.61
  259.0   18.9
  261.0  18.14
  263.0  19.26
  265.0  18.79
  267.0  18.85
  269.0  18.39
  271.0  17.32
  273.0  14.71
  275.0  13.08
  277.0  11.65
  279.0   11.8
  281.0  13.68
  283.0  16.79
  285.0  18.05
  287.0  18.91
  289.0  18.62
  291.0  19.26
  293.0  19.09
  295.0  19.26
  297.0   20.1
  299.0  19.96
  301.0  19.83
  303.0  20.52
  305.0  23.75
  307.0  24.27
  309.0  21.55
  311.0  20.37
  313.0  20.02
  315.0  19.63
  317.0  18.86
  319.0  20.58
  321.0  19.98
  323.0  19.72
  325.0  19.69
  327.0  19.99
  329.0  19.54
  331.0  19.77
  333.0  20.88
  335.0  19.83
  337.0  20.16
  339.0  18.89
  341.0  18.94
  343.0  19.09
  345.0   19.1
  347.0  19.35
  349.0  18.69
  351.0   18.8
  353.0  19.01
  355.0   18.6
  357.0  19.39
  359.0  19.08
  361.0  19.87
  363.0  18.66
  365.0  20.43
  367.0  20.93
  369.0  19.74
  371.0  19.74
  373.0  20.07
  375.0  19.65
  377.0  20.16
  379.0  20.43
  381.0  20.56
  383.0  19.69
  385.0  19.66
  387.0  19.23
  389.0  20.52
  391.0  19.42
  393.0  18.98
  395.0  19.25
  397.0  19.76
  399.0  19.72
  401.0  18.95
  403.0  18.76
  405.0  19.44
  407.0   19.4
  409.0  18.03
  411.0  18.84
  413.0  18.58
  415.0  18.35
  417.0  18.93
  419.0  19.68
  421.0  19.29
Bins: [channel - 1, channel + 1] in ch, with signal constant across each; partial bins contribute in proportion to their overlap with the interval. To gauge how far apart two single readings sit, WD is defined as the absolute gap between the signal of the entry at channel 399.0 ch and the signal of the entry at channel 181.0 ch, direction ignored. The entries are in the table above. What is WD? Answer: 2.5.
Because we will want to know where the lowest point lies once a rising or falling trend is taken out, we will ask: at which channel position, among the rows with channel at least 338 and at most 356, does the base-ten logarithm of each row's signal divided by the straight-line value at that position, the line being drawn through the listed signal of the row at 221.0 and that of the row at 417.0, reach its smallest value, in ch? 355.0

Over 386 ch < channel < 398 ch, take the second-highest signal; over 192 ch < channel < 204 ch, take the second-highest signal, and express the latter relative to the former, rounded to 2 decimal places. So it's 0.90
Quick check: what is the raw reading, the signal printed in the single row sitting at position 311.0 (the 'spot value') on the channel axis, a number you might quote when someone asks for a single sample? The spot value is 20.37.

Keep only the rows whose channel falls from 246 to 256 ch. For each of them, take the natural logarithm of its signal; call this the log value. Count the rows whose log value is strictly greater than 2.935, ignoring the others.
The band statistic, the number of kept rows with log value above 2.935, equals 4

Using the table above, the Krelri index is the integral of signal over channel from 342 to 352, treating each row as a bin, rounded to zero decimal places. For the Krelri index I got 190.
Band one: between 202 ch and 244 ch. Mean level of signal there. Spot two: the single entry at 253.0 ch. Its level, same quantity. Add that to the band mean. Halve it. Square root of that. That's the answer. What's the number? 4.324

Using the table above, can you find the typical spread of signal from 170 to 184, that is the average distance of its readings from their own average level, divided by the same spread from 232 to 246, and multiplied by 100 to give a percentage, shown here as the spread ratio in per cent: 61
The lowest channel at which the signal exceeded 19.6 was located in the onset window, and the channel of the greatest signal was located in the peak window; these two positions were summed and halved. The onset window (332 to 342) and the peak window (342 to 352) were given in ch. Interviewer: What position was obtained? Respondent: 340 ch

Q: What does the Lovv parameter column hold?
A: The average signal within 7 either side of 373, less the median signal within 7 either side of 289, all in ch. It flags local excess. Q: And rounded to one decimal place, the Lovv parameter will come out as 1.2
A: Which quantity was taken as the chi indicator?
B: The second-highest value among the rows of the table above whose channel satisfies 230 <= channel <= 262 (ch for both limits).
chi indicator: 19.5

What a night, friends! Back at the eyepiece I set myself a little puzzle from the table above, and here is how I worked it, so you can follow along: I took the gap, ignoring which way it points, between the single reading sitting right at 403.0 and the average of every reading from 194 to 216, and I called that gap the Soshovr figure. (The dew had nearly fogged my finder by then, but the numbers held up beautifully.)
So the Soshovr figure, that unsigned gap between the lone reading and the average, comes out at 1.1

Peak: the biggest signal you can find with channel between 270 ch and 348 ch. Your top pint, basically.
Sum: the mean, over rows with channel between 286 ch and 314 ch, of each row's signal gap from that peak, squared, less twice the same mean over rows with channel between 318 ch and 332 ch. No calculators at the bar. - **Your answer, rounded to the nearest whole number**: -21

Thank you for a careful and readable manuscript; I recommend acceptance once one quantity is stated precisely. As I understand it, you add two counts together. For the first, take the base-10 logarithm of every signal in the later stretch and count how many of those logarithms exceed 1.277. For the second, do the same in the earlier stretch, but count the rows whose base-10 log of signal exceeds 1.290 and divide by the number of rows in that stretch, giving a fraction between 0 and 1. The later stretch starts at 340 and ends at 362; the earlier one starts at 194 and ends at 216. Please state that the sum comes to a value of 8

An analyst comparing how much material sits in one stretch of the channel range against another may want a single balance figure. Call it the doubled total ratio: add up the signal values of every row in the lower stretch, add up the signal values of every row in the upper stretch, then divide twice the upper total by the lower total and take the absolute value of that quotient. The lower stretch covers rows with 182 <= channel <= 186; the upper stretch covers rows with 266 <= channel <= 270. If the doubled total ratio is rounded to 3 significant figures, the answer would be 2.06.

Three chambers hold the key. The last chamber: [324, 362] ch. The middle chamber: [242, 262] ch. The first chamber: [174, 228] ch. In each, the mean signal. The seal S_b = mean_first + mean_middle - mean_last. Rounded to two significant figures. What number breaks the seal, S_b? 17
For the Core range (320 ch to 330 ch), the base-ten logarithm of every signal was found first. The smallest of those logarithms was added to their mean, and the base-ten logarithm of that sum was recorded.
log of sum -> 0.413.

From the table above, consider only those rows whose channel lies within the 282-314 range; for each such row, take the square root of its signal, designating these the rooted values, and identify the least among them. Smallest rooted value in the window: 4.10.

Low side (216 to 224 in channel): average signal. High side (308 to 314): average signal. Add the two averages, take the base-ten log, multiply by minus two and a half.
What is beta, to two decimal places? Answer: -3.98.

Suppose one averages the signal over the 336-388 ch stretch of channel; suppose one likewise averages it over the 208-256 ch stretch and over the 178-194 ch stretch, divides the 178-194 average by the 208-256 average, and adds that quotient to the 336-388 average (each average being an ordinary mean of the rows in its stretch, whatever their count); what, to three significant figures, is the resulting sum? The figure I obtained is 20.5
